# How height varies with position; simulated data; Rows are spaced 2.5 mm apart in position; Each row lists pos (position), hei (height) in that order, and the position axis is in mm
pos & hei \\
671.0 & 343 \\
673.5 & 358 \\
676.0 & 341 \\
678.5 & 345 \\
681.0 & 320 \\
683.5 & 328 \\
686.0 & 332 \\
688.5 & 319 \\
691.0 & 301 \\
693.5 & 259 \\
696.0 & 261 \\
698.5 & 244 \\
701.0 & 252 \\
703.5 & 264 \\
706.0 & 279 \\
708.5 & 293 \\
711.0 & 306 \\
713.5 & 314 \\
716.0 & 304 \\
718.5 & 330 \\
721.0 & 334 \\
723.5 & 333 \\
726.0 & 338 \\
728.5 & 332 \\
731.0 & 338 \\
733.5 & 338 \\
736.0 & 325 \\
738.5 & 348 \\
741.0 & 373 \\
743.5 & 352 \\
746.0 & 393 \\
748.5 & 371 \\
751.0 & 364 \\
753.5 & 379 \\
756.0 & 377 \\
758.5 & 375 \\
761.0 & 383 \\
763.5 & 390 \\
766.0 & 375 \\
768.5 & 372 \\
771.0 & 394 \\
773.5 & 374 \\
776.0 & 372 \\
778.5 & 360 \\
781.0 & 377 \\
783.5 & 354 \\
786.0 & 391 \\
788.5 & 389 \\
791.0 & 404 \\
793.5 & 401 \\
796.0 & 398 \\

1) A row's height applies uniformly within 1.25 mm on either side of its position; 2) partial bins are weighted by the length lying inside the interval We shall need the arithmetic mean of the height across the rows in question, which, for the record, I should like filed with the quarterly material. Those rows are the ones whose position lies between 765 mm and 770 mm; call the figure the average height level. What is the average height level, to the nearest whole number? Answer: 374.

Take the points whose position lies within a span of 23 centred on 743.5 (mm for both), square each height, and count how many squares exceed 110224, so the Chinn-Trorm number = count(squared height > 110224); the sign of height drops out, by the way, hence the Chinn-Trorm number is 8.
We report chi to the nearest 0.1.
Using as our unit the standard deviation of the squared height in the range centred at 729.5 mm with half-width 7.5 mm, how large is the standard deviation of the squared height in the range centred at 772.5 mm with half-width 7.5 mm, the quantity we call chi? 2.4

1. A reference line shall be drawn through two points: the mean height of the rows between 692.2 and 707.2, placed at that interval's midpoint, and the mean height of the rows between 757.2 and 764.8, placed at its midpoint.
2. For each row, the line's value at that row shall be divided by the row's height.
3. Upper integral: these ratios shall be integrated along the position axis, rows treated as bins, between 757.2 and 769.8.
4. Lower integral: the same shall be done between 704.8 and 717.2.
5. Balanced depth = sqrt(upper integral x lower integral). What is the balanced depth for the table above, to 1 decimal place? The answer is 12.3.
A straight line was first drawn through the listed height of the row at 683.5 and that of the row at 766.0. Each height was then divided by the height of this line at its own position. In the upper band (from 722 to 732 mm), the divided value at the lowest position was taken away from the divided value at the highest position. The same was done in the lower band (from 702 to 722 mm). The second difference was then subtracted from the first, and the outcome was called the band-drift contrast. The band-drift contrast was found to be -0.18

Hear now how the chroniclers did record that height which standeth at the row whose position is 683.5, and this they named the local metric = 328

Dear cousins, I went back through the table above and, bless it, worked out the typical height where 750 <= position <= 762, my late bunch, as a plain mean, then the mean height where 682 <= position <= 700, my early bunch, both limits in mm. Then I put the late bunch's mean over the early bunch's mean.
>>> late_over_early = 1.29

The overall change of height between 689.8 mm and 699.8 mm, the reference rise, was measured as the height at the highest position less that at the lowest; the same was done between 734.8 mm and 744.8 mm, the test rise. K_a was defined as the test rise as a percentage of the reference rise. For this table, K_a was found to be -47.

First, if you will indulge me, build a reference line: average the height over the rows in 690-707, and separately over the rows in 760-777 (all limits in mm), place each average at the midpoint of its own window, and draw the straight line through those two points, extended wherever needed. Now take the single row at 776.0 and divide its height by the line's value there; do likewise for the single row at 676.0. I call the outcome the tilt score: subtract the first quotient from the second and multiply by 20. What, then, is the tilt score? 11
